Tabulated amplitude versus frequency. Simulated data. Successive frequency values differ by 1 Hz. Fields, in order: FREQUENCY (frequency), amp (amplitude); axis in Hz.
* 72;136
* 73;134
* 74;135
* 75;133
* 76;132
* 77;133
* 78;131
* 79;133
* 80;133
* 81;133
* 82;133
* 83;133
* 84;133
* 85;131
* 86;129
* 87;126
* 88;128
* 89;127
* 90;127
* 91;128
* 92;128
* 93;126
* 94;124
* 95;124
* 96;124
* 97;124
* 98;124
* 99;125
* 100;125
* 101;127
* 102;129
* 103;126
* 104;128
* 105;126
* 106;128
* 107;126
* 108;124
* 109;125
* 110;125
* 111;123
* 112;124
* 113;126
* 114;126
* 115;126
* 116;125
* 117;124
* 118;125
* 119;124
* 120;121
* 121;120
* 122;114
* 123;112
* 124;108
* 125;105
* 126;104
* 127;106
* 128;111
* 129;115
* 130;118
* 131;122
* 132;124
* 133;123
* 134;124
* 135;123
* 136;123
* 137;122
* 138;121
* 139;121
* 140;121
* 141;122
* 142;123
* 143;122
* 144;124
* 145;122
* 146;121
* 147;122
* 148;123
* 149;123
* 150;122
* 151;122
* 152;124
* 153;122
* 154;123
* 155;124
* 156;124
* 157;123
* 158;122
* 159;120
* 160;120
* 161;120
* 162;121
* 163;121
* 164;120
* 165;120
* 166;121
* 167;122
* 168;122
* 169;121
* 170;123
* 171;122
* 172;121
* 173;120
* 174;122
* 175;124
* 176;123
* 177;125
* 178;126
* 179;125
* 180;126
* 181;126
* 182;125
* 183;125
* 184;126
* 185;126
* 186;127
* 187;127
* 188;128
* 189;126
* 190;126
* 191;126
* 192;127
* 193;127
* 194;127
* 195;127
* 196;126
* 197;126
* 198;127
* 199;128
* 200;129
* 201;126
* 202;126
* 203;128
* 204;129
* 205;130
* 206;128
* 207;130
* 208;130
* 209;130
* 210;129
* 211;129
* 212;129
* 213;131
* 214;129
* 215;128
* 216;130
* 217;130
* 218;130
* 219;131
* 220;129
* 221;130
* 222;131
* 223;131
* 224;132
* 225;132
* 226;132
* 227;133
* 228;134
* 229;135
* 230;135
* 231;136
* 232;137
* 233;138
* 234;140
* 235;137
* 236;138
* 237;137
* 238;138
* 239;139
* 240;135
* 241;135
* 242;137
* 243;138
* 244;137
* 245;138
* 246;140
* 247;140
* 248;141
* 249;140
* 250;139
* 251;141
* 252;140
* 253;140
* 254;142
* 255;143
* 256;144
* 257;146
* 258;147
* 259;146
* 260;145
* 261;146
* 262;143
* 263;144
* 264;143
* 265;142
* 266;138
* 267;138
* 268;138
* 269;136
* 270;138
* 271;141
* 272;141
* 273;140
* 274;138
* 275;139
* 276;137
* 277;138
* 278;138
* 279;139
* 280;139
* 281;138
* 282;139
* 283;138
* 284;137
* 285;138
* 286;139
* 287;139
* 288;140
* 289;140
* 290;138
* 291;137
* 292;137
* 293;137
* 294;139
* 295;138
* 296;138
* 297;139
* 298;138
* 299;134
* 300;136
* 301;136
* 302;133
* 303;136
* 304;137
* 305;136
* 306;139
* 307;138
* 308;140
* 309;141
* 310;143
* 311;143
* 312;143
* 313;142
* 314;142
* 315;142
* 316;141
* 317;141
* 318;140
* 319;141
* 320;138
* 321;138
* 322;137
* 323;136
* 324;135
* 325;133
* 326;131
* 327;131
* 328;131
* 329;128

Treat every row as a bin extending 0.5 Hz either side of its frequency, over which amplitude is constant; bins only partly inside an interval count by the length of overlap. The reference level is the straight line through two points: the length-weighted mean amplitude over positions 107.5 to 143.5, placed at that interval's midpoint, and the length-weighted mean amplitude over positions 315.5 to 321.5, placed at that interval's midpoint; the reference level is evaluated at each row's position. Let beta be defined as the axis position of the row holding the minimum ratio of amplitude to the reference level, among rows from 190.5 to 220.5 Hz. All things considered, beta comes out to 202 Hz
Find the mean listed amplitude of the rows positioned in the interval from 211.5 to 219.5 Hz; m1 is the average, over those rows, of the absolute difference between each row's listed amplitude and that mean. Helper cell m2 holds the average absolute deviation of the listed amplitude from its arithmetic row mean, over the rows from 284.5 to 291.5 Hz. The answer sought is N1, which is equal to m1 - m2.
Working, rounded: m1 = 0.8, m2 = 0.90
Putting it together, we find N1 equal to -0.1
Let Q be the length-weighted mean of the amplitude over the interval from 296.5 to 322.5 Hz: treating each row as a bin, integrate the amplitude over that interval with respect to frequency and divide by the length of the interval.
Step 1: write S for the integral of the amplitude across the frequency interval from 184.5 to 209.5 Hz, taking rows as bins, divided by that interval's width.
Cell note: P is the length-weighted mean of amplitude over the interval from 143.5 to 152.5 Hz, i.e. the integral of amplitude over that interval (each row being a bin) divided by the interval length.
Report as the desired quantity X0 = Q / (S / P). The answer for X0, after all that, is 134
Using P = 123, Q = 139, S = 127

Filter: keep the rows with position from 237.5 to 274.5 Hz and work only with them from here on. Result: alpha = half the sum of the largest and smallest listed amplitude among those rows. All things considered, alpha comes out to 141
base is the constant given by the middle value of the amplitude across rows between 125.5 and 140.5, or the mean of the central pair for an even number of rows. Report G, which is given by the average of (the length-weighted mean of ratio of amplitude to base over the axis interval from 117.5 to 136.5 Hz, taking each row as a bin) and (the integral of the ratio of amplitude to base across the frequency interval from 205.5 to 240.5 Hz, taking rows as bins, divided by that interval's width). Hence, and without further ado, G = 1.03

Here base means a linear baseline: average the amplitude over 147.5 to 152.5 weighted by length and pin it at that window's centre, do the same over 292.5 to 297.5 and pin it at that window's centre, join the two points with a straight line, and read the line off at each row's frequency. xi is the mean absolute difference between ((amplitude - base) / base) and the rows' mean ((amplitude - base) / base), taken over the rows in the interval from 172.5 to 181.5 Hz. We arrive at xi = 0.0115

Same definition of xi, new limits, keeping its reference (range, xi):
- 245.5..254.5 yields 0.0046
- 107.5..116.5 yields 0.0064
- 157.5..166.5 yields 0.0048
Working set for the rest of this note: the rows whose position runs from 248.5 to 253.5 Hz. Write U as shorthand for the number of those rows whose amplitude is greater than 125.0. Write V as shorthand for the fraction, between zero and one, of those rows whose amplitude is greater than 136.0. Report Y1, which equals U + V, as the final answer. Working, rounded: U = 5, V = 1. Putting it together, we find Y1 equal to 6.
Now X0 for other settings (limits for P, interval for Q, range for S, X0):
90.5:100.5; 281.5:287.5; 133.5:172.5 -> 142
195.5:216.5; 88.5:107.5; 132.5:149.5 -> 132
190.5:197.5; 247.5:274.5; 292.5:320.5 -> 129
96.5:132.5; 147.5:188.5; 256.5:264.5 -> 103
